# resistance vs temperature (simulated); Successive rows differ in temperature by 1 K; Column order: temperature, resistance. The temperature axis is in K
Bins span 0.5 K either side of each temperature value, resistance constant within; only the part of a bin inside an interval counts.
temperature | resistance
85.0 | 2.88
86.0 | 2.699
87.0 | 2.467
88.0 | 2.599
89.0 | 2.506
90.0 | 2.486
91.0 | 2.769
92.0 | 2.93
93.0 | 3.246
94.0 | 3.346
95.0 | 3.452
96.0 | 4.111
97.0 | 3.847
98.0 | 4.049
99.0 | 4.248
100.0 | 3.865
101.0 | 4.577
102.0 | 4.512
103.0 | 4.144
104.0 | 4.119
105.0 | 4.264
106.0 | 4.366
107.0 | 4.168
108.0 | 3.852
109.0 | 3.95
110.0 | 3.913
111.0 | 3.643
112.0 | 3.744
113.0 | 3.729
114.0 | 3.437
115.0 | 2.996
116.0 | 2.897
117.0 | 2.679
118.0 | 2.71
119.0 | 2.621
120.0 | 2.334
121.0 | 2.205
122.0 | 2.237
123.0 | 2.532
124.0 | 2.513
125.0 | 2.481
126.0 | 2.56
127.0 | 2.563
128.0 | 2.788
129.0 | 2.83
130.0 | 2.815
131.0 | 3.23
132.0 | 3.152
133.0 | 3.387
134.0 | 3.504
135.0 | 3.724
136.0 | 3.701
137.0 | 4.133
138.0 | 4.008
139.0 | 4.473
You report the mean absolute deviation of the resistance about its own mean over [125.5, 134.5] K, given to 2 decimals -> 0.30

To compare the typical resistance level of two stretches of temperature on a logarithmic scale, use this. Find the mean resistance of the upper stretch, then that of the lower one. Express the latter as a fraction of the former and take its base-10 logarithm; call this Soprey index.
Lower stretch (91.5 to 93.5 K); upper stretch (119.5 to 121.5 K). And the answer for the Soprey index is 0.13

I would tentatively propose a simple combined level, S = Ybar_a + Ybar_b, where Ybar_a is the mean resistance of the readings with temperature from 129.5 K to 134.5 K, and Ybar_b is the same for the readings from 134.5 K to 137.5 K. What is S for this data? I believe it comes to 7.1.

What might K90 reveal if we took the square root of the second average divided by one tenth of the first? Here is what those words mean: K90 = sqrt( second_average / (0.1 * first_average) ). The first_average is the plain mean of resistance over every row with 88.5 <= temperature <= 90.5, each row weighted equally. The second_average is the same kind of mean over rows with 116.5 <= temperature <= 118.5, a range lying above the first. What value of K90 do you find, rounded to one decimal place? 3.3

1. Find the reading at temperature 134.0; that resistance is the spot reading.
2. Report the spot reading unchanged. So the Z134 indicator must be 3.504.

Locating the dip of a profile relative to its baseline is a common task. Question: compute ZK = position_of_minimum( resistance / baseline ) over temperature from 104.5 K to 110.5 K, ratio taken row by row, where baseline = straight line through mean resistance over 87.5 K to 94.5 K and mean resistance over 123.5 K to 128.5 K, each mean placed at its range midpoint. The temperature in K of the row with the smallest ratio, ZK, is 108.0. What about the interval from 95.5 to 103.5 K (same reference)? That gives 97.0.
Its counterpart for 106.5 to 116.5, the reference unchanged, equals 116.0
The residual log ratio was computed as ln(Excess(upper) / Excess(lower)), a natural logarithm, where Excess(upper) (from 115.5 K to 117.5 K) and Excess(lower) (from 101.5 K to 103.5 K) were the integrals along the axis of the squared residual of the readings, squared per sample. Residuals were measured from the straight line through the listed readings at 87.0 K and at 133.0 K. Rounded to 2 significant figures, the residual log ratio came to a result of -3.3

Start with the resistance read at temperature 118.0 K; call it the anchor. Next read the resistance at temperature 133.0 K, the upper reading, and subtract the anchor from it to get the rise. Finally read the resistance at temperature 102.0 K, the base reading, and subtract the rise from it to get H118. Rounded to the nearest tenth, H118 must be 3.8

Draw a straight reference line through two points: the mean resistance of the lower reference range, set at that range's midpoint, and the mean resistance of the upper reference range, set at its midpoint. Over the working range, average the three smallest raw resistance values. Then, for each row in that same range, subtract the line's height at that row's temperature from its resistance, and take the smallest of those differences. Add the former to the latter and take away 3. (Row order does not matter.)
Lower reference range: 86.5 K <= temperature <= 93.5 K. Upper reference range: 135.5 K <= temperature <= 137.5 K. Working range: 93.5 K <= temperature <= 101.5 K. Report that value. 1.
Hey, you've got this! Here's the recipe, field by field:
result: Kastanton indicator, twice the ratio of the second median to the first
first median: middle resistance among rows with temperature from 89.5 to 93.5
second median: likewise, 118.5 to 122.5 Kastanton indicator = 1.60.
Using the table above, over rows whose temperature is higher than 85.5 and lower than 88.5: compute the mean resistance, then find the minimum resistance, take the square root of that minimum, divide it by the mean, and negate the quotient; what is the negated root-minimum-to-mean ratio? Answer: -0.61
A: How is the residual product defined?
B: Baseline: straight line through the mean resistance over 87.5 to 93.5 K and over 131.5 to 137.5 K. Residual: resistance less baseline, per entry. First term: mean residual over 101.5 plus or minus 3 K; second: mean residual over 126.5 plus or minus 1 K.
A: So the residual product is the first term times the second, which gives -1.1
